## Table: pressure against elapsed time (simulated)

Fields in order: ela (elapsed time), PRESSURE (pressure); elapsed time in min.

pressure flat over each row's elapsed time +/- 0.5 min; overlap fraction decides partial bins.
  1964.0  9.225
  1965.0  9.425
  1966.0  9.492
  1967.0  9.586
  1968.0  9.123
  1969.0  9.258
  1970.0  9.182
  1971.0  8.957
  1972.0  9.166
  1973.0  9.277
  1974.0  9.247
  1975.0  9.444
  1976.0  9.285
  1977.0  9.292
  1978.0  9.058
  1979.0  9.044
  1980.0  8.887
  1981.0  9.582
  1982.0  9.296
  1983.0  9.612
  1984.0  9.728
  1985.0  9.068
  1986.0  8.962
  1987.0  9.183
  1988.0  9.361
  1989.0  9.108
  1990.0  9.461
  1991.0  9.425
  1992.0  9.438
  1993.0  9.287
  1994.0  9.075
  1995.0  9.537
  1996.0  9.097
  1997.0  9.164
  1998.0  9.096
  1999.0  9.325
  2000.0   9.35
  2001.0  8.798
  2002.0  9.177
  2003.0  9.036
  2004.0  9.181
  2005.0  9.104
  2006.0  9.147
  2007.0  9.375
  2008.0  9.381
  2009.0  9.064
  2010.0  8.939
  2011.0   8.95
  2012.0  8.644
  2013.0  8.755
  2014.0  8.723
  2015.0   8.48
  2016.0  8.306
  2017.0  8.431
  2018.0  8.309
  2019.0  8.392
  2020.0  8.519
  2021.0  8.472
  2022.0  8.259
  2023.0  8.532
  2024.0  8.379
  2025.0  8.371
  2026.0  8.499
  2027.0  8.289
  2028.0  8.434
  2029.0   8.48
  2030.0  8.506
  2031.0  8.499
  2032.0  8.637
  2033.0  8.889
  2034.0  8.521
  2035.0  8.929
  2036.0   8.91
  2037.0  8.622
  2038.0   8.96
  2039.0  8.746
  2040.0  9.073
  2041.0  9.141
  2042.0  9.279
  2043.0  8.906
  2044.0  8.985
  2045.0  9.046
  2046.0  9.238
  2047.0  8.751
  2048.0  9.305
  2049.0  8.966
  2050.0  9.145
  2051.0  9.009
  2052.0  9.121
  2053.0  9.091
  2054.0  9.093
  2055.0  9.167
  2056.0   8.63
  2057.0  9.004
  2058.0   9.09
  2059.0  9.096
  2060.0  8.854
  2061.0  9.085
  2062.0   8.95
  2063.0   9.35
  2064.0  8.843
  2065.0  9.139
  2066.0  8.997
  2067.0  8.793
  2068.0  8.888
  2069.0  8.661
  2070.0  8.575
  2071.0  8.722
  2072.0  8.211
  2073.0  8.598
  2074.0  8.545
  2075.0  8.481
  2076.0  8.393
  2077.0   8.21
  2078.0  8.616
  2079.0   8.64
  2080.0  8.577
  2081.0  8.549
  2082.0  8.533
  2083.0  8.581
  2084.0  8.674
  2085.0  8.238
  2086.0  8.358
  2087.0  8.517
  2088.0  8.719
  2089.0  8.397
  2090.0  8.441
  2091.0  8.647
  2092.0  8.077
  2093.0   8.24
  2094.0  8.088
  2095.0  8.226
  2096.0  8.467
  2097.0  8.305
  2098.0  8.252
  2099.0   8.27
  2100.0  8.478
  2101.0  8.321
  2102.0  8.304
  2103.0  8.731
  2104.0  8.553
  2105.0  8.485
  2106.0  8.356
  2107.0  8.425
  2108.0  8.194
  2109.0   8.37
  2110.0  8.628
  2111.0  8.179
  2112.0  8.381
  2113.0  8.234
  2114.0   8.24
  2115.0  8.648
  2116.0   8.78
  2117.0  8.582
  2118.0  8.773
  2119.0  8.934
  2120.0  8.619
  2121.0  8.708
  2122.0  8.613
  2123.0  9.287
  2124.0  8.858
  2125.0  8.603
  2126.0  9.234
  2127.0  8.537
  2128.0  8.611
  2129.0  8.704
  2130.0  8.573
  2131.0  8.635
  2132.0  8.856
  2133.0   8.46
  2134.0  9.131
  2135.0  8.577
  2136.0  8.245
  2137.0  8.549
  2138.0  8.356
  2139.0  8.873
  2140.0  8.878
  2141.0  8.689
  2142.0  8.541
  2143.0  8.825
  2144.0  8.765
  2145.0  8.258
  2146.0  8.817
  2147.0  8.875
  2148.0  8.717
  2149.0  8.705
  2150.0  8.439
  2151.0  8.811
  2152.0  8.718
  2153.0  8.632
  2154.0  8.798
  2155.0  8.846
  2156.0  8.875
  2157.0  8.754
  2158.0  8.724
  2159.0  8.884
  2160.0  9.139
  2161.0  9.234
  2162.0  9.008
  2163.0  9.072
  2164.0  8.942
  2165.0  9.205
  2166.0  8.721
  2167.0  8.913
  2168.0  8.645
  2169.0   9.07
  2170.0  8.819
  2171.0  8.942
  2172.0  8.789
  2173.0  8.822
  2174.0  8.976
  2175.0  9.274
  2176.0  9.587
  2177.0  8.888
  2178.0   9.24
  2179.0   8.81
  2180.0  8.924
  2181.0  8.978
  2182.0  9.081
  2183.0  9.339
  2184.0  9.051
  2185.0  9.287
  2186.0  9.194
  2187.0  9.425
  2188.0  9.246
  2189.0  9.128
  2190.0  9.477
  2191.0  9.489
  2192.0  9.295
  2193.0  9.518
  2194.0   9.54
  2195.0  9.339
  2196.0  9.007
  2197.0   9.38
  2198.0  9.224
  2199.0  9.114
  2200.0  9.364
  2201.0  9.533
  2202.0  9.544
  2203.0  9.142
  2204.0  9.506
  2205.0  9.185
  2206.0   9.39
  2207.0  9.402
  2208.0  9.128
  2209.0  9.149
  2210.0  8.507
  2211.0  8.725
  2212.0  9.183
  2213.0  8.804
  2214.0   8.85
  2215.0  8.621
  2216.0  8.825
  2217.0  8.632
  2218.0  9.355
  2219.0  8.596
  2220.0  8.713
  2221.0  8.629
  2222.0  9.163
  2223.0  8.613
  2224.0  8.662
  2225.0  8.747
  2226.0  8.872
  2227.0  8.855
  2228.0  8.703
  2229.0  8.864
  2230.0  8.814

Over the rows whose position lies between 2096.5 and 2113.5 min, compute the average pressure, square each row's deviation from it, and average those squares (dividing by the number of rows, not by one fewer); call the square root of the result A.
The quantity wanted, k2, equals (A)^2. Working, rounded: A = 0.15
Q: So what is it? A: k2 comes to 0.022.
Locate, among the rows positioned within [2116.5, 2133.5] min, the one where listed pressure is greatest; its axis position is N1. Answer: 2123.0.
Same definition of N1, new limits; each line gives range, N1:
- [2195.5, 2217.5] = 2202.0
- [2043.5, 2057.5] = 2048.0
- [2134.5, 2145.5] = 2140.0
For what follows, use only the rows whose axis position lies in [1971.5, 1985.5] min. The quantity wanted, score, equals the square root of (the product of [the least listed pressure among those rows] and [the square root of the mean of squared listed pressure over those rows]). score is 9.09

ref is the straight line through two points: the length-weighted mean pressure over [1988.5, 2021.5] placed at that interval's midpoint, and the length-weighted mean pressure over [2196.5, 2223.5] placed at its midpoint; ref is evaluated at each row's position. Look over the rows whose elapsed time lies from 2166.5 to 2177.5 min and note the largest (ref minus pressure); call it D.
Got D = 0.390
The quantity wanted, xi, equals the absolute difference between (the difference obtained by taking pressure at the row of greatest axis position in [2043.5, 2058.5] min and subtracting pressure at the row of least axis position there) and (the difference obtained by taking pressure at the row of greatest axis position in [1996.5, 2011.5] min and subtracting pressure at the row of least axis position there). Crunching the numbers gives 0.32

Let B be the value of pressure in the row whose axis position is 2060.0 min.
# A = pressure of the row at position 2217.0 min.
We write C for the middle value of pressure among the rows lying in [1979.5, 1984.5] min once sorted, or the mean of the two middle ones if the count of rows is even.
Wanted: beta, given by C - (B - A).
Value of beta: 9.4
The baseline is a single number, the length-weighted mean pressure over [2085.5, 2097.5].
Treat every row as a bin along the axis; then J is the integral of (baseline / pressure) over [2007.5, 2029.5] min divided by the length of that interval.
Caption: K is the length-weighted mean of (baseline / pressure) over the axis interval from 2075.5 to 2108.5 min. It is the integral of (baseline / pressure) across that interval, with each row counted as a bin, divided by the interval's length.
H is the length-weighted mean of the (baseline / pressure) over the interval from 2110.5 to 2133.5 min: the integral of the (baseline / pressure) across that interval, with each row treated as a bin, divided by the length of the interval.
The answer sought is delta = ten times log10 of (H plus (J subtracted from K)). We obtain -0.1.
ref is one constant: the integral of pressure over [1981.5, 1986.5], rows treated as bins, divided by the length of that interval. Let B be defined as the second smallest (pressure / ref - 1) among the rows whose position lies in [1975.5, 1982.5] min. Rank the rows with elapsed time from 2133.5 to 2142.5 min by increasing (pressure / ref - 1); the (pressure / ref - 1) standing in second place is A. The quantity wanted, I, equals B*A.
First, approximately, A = -0.105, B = -0.03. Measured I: 0.0032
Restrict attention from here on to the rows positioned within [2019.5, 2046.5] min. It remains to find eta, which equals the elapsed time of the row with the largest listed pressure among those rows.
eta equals 2042.0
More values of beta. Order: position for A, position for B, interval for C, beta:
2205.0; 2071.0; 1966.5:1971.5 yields 9.6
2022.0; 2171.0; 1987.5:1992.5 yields 8.7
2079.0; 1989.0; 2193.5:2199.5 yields 8.8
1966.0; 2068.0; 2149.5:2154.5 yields 9.3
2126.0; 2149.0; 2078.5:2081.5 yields 9.1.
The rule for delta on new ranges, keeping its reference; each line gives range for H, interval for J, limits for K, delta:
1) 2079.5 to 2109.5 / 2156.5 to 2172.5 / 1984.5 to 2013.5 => -0.1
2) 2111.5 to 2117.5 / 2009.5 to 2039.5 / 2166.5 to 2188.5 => -0.3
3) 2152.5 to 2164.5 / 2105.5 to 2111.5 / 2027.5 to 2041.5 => -0.5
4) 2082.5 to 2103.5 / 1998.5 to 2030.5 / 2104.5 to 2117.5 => 0.1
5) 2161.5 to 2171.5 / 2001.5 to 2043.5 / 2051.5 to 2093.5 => -0.3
